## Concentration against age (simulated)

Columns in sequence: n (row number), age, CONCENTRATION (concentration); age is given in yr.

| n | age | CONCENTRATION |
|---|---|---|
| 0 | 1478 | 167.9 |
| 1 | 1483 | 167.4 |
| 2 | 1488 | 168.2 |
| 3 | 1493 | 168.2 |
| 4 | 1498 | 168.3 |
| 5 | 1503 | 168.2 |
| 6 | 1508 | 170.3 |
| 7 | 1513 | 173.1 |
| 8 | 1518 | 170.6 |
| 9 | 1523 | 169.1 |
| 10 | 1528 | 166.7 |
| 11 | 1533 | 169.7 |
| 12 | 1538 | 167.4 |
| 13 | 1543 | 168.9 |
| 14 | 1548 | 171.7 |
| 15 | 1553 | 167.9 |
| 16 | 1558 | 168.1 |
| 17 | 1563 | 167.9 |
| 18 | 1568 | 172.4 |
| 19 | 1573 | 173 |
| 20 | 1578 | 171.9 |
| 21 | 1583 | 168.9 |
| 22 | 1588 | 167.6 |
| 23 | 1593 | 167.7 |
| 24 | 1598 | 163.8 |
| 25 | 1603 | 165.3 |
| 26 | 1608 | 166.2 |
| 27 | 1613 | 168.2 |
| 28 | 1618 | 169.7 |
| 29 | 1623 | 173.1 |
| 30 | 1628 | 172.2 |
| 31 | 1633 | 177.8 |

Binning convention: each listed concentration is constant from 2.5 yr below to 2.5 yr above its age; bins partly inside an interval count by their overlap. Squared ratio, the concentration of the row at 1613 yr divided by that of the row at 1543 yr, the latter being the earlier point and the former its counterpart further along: 0.992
